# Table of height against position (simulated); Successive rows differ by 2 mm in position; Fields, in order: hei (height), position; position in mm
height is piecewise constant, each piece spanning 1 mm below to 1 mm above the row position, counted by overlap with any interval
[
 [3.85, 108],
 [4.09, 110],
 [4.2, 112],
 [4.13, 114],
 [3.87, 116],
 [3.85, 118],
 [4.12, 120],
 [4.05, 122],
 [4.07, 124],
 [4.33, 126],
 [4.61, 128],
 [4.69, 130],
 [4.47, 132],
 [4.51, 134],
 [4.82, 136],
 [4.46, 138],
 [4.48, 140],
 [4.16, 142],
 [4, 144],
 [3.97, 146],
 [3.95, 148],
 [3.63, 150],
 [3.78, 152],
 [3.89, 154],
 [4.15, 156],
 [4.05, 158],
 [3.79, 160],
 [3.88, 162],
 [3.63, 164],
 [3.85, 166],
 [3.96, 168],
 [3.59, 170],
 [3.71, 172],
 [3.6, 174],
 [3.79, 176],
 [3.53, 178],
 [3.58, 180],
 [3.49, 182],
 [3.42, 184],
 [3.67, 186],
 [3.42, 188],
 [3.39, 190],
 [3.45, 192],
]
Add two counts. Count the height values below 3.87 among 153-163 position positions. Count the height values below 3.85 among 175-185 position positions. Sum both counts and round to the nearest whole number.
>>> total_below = 6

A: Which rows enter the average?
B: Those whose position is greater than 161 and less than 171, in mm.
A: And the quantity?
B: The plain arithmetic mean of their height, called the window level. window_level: 3.78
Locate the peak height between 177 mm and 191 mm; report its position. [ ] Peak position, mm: 186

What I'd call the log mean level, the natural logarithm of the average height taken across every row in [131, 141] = 1.51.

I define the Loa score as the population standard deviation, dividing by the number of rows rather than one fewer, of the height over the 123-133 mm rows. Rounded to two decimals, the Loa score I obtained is 0.22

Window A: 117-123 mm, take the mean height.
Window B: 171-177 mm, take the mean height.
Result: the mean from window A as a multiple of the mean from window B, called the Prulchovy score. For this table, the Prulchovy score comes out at 1.08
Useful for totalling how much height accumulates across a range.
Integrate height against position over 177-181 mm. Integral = 14.2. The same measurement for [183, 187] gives 14.2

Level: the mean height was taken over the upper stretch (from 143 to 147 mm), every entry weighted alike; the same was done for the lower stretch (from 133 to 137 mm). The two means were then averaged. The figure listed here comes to 4.3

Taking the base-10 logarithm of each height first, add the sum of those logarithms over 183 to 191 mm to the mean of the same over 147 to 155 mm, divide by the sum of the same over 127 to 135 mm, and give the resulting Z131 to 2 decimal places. 1.04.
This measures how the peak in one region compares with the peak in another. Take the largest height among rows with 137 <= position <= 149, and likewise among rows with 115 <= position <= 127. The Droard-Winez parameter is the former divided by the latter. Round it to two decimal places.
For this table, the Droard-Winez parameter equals 1.03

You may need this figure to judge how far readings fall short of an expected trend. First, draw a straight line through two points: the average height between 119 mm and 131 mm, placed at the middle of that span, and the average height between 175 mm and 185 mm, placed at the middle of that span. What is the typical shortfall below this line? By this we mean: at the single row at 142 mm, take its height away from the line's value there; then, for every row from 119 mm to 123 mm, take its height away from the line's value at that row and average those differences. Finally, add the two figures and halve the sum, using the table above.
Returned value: 0.10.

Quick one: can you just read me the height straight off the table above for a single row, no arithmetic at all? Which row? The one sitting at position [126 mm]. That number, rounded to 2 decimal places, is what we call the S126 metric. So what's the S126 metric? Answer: 4.33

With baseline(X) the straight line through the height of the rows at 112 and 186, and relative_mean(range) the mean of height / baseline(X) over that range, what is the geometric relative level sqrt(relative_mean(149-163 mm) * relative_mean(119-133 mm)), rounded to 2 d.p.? 1.03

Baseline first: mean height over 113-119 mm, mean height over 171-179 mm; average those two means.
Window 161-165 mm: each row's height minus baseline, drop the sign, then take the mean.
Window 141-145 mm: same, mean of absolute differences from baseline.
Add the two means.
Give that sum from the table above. 0.4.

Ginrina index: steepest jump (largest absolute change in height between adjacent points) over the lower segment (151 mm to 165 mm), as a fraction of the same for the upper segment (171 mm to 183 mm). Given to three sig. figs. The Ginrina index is 1.00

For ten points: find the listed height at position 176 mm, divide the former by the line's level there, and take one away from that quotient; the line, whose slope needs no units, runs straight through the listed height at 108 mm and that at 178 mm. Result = 0.07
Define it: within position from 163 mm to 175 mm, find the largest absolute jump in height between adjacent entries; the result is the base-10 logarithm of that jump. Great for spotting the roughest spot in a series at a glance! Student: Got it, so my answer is -0.43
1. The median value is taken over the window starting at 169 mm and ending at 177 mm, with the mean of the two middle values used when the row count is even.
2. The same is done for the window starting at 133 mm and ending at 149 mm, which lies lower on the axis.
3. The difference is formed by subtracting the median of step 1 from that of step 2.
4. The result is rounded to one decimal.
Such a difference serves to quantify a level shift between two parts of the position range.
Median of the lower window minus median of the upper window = 0.7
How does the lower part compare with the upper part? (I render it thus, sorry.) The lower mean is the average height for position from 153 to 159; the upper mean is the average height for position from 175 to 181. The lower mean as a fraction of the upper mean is 1.11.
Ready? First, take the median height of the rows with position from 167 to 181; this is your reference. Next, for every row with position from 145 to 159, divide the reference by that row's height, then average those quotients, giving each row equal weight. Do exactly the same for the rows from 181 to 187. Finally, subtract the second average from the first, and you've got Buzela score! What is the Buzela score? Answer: -0.10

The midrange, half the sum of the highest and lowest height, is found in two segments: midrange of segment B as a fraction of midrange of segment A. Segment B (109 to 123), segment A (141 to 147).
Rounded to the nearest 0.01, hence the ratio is 0.99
